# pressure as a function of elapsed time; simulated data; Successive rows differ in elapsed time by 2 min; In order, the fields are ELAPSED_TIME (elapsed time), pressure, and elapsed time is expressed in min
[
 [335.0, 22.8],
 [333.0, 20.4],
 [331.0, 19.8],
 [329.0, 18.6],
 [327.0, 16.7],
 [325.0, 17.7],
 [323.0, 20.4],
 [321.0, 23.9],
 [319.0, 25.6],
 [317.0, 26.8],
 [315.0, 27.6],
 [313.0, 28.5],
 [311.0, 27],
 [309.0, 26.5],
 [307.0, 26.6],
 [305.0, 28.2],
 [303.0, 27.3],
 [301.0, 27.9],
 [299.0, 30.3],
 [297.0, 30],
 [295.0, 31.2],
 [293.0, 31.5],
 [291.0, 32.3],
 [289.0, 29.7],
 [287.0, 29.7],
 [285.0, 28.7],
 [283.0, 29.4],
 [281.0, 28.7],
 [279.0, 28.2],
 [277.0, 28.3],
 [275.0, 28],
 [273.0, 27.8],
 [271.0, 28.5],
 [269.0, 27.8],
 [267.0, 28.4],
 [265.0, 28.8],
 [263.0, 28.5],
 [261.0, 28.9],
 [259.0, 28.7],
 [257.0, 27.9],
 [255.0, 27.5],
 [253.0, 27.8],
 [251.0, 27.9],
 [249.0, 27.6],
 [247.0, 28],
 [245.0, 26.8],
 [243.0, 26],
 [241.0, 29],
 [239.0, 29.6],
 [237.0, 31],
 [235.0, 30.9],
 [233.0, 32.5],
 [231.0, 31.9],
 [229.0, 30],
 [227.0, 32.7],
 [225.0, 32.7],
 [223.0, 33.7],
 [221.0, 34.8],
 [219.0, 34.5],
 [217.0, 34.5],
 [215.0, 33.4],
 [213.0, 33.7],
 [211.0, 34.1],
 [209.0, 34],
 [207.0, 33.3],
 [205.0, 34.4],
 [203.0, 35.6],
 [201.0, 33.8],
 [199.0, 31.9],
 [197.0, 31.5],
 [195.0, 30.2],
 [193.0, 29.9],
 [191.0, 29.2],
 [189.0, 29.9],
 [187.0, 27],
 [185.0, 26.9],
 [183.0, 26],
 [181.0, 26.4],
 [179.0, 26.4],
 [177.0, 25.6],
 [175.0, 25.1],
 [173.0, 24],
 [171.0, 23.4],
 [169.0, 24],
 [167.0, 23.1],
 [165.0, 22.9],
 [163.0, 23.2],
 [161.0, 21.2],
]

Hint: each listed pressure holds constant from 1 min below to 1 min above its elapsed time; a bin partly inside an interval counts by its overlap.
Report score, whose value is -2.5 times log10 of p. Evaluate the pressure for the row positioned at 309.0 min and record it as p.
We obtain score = -3.56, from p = 26.5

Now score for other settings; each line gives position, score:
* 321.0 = -3.45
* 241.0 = -3.66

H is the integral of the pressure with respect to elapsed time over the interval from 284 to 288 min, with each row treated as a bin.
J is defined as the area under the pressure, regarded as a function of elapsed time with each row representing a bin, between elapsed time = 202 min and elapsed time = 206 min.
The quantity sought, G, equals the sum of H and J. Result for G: 257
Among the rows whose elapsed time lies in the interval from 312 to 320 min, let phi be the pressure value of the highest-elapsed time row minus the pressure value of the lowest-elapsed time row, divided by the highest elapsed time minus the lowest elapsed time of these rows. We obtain -0.48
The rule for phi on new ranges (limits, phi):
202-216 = -0.18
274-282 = 0.12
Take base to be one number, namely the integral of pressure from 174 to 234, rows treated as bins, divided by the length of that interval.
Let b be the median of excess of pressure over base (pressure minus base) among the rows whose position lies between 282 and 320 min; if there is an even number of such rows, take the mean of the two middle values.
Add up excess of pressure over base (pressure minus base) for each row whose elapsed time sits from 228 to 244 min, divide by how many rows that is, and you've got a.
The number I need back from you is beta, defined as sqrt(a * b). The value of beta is 1.7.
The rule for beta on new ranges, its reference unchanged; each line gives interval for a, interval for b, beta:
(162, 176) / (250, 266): 4.7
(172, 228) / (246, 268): 1.0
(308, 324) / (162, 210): 4.8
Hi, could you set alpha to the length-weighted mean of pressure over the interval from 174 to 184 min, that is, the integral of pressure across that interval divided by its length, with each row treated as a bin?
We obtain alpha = 26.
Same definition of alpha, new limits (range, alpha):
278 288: 29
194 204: 33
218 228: 34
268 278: 28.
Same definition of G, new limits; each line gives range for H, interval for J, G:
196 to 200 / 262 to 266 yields 241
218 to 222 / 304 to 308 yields 248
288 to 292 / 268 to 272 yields 237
